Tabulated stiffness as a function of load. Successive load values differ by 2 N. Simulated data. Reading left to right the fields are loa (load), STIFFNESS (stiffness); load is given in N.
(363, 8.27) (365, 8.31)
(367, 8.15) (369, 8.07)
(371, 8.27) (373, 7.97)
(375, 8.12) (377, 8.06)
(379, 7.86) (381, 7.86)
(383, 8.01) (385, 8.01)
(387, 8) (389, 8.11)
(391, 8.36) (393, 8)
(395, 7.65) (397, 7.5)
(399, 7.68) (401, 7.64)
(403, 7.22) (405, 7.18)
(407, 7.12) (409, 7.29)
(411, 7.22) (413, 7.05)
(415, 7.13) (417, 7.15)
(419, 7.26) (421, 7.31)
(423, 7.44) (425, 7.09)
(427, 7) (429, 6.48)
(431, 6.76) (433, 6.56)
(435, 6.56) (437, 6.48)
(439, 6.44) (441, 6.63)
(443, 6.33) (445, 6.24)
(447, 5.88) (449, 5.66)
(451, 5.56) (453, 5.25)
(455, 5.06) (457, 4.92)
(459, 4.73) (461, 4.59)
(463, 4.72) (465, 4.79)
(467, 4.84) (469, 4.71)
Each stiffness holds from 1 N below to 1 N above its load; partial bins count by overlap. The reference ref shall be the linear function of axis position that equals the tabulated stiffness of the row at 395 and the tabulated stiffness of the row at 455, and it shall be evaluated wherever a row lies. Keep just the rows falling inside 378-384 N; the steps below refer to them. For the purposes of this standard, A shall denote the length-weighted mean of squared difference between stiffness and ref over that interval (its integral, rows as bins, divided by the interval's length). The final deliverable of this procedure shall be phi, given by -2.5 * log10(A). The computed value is 2.2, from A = 0.14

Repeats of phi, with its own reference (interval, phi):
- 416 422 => 1.0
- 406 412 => 3.4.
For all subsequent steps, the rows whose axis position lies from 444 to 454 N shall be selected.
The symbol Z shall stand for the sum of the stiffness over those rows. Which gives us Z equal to 29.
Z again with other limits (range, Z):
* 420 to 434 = 49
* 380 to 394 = 56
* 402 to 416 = 50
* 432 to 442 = 33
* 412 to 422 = 36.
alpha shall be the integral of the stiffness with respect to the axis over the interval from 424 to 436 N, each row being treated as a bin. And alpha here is 81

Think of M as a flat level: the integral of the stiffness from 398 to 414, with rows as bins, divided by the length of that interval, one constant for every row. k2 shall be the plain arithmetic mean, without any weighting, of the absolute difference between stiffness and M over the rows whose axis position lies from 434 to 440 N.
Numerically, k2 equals 0.81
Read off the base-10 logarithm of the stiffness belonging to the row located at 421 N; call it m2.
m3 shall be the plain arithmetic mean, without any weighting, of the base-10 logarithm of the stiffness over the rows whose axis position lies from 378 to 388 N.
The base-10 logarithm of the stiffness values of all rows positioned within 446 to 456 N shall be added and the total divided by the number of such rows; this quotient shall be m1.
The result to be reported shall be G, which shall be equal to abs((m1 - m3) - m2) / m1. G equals 1.39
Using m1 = 0.74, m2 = 0.86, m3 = 0.90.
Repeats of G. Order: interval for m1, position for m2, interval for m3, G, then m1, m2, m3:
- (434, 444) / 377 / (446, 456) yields 1.03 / 0.81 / 0.91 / 0.74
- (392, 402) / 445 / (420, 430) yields 0.86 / 0.89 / 0.80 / 0.85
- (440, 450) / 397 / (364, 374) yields 1.27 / 0.79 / 0.88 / 0.91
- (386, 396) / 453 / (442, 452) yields 0.65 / 0.90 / 0.72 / 0.77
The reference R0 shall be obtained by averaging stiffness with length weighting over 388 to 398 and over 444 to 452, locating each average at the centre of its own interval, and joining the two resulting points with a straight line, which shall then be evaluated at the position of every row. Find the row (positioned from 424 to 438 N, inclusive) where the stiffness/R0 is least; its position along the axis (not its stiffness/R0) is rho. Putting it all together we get 429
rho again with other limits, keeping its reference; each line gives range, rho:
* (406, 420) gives 407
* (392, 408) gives 403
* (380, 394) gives 381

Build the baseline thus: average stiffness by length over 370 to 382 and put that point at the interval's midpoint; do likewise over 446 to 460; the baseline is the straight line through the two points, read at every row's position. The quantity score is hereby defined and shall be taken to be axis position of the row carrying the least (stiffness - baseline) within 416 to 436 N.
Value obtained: 429 N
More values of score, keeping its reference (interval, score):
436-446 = 437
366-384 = 369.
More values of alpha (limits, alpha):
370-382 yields 96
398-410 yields 88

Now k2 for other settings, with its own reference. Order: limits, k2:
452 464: 2.42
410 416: 0.17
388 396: 0.73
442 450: 1.27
